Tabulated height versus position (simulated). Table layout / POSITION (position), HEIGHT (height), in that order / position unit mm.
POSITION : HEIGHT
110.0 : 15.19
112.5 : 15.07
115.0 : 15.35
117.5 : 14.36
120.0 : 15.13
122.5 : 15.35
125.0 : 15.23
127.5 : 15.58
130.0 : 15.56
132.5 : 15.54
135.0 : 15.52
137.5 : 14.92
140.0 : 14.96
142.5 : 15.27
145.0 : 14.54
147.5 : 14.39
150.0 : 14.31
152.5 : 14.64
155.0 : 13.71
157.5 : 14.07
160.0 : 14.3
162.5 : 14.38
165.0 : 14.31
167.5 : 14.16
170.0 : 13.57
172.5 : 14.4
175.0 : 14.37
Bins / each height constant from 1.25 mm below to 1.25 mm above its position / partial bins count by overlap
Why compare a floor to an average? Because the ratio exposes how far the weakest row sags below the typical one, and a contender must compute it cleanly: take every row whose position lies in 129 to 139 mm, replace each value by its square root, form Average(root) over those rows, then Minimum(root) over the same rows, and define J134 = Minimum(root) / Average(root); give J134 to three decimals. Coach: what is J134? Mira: 0.985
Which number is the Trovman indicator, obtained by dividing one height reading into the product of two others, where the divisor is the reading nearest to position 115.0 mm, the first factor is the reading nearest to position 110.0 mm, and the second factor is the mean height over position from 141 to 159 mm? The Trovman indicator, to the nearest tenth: 14.3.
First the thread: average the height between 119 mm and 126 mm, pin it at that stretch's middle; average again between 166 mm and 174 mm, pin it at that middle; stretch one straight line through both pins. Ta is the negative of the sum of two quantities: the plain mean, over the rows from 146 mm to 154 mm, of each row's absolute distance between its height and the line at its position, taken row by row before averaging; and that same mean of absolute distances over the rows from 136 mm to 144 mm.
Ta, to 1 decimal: -0.5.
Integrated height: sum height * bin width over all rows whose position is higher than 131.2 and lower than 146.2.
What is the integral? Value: 227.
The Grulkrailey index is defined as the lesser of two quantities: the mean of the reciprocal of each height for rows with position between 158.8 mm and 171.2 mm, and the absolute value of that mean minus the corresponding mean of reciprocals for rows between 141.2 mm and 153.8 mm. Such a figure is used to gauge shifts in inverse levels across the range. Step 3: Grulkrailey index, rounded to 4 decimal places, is 0.0023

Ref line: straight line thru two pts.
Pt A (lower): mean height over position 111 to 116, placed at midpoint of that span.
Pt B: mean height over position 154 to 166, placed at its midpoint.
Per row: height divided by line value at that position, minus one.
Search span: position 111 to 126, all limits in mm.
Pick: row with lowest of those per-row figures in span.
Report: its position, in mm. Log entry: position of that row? 117.5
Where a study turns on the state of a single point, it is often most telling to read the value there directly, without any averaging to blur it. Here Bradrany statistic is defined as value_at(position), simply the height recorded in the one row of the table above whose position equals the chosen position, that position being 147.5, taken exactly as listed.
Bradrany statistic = 14.39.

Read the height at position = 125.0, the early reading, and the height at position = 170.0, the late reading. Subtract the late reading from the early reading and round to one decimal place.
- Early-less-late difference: 1.7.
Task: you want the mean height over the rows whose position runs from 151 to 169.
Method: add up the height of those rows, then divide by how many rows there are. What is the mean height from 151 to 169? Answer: 14.2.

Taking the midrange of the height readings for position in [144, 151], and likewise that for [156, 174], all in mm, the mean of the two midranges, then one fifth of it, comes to 2.84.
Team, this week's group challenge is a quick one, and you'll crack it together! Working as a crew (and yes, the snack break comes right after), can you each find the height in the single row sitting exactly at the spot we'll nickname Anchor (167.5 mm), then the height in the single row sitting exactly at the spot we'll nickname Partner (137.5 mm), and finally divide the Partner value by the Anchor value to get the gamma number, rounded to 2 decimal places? 1.05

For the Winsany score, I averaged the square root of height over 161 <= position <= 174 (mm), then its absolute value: 3.76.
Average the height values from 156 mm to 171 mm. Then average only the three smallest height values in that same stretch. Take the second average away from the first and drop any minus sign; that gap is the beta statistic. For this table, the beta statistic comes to 0.20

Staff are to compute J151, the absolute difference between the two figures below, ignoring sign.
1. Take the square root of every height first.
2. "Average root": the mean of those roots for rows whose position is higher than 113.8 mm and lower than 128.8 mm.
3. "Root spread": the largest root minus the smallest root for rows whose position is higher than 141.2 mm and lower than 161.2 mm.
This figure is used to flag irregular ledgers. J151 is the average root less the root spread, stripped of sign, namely 3.69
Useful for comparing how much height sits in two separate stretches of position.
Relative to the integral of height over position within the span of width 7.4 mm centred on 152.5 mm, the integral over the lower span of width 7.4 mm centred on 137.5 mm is 1.06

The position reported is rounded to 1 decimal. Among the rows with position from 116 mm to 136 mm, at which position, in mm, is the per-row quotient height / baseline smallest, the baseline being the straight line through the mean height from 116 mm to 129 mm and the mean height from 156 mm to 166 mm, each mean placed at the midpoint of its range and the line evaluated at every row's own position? 117.5 mm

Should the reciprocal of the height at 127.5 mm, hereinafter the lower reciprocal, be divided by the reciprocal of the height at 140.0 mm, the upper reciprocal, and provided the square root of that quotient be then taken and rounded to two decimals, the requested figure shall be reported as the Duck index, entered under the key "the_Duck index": 0.98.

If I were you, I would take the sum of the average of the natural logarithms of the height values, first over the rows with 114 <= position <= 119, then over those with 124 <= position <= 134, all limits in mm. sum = 5.44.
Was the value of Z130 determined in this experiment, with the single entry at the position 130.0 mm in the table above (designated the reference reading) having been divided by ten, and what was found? 1.56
